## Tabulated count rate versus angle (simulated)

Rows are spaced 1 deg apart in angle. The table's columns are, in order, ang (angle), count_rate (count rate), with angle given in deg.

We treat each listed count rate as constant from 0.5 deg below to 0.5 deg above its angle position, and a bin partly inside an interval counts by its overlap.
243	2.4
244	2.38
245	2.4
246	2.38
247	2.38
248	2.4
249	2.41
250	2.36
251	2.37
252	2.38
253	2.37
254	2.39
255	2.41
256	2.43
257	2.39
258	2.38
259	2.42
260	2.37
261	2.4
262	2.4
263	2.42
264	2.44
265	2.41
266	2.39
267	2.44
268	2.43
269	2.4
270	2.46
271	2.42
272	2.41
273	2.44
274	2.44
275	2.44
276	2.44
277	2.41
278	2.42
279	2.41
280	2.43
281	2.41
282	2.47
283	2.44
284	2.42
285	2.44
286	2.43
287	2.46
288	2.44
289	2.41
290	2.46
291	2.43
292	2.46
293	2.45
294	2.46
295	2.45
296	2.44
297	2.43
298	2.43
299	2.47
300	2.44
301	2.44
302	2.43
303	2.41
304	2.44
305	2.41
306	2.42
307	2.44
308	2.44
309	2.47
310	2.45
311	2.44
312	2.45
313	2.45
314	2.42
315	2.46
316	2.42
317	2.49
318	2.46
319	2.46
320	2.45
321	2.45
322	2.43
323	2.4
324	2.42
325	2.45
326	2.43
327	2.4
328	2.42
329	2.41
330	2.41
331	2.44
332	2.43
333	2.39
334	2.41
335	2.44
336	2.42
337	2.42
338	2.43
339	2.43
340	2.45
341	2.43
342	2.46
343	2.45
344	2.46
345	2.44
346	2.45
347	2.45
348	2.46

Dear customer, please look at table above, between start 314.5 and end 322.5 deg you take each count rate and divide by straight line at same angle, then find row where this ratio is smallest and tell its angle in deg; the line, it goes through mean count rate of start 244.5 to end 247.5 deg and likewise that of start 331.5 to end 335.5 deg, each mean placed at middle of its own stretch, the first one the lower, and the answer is 316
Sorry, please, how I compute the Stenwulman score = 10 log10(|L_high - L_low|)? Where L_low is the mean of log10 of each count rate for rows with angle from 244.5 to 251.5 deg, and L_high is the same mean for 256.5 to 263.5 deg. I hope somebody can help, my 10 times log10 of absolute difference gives -26.8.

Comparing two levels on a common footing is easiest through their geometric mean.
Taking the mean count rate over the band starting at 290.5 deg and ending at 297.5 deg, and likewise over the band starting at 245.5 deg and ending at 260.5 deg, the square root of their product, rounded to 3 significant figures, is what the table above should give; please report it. 2.42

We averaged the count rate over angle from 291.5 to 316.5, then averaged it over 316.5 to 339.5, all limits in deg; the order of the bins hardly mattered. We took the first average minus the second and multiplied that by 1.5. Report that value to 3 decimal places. 0.016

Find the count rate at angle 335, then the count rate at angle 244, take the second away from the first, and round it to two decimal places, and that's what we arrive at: 0.06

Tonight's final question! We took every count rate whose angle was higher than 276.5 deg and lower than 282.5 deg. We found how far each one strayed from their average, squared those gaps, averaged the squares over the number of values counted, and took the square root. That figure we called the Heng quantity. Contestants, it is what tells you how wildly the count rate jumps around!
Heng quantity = 0.021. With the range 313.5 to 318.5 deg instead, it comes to 0.027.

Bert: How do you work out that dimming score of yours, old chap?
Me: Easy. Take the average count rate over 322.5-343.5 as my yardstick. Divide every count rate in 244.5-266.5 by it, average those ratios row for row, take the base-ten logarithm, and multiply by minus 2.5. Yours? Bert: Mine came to 0.014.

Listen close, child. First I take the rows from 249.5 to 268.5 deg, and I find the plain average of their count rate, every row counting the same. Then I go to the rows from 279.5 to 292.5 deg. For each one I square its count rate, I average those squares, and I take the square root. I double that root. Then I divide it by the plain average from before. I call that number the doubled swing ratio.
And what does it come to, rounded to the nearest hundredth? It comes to 2.03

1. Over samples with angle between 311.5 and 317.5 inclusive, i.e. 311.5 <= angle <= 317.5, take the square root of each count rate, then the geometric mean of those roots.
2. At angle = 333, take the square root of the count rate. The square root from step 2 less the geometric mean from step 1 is -0.019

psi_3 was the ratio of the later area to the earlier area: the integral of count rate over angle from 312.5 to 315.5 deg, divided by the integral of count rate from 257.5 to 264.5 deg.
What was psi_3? 0.44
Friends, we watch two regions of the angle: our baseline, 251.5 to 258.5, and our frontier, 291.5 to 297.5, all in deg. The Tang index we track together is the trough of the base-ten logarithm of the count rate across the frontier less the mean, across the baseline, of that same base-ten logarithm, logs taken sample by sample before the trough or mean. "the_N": 0.007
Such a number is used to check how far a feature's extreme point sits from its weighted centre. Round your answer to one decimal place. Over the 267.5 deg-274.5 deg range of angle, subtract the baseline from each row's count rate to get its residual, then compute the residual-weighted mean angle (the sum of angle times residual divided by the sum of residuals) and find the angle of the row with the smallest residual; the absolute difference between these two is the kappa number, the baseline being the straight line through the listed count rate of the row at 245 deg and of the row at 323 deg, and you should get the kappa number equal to 2.3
